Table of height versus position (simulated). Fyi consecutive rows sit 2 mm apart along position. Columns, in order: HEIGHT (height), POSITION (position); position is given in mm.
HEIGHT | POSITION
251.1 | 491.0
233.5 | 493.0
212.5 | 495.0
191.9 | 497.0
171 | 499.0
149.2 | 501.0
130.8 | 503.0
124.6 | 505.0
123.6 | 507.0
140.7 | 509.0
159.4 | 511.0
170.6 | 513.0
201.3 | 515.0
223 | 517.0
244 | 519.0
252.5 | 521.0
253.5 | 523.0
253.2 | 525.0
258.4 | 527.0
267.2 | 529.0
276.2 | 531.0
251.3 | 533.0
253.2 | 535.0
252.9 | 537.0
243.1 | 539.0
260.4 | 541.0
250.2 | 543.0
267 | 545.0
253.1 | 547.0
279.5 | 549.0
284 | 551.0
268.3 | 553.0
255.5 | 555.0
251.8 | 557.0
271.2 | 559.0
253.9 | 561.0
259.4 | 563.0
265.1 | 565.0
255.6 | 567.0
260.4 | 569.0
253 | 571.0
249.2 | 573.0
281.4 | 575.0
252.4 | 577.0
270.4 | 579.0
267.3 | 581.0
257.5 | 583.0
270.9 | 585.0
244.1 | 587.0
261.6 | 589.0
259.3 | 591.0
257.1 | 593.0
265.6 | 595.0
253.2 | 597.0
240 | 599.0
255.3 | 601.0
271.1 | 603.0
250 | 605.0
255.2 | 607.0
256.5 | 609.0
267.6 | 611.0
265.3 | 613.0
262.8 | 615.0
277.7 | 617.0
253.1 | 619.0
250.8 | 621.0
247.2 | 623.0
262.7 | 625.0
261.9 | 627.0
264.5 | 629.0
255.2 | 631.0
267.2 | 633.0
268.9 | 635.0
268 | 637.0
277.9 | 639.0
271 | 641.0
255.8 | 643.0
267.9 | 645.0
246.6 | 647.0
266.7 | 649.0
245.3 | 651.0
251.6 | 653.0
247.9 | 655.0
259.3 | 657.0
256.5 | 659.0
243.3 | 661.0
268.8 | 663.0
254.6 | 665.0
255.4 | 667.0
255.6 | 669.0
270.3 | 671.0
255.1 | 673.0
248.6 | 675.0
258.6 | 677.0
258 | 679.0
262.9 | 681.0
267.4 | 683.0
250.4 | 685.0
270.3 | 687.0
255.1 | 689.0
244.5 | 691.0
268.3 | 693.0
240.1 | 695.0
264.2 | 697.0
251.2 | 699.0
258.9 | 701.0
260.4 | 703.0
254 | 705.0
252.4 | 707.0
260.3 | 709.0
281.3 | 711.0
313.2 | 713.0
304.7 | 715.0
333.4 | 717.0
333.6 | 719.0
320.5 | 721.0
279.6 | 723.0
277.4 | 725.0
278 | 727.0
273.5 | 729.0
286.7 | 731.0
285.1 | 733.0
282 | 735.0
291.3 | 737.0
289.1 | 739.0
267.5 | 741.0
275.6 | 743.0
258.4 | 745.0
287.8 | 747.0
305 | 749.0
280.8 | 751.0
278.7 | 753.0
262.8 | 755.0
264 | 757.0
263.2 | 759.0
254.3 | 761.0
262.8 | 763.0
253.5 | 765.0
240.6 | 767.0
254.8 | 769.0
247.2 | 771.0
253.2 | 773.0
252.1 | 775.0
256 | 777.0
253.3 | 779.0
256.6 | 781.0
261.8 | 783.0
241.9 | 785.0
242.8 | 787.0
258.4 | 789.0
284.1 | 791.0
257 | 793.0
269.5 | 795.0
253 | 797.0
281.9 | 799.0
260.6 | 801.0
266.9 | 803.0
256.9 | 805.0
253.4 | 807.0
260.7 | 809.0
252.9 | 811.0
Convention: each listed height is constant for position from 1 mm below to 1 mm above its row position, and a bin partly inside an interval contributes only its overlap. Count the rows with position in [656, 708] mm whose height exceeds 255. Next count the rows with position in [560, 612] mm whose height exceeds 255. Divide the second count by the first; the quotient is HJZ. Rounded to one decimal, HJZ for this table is 1.1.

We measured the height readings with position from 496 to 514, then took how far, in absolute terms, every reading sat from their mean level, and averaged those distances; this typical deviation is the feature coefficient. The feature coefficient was 19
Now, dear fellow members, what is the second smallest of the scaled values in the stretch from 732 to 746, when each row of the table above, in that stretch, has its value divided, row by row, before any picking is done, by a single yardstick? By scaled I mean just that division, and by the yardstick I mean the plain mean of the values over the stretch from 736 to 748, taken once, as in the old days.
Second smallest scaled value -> 0.961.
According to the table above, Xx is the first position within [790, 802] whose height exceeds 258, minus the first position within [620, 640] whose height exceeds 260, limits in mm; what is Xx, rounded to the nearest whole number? 166 mm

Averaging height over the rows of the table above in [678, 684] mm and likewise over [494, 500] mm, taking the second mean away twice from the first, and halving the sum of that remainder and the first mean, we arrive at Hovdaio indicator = 71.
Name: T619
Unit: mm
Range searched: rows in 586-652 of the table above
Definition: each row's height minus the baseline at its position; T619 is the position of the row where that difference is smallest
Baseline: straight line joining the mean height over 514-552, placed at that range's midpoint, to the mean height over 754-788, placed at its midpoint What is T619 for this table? 599.0 mm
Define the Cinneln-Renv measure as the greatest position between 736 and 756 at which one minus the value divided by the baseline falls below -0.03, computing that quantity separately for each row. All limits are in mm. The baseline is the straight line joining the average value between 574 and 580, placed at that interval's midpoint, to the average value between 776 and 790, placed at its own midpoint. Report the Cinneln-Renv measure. 755.0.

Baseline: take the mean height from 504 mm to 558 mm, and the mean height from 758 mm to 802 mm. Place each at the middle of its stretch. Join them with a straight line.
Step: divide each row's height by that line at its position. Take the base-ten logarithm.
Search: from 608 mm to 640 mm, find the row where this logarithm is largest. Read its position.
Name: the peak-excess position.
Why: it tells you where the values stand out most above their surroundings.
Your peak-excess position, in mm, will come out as 617.0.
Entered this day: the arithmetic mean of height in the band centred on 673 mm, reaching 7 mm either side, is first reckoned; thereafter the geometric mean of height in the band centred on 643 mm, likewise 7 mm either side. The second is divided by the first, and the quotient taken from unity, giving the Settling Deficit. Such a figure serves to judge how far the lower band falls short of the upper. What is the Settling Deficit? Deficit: -0.028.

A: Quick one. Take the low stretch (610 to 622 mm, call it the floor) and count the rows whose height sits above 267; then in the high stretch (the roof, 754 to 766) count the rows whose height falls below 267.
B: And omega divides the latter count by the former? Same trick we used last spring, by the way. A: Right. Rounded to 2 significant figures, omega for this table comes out 3.0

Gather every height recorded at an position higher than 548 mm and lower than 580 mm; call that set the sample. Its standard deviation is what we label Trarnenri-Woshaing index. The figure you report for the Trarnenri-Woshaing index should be 11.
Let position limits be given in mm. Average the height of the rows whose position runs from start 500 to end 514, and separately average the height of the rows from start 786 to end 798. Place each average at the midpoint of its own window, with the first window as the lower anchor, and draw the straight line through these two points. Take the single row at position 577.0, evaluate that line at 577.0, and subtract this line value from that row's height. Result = 81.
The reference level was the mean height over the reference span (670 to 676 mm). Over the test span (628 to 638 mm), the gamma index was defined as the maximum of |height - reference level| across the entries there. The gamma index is 10.9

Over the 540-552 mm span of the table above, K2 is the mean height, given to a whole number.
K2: 266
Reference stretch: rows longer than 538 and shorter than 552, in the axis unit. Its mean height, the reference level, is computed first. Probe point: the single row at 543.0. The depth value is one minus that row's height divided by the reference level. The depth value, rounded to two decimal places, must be 0.05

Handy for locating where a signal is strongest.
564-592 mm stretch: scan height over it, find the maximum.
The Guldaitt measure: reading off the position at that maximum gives 575.0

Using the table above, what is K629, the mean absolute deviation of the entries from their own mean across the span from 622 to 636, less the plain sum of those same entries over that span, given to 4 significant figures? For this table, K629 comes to -1822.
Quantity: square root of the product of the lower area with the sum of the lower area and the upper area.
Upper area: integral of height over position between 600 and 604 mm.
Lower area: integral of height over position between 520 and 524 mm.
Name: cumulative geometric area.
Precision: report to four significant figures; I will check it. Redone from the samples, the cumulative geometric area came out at 1446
